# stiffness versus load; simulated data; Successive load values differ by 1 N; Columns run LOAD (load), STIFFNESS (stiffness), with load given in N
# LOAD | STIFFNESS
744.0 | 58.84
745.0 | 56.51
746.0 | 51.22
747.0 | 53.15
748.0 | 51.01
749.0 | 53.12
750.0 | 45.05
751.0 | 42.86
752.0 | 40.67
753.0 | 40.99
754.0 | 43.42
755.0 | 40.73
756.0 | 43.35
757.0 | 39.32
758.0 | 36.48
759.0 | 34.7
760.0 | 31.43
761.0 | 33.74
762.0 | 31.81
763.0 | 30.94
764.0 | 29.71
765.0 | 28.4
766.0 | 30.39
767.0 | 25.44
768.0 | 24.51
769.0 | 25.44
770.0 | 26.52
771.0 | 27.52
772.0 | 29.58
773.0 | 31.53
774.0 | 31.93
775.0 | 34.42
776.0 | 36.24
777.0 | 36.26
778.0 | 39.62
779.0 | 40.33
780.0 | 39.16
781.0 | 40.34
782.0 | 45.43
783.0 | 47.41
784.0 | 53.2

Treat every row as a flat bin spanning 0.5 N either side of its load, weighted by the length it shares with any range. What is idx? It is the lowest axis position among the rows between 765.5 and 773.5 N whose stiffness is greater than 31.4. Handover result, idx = 773.0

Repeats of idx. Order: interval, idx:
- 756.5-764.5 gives 757.0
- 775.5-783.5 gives 776.0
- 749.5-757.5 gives 750.0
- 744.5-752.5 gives 745.0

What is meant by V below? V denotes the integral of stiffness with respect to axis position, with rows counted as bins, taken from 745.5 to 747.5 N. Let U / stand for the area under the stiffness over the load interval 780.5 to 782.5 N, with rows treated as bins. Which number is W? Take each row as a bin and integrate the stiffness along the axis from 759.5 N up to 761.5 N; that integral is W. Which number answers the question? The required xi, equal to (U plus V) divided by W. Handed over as 2.9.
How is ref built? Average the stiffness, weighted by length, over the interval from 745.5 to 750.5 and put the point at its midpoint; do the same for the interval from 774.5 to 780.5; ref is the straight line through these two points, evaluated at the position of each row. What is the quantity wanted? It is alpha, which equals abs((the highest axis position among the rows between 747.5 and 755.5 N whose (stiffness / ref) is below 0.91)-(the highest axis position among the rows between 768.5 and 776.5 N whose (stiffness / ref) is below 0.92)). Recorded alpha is 20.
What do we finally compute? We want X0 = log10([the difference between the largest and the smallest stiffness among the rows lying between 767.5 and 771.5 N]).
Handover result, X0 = 0.5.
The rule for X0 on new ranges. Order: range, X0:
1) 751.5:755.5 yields 0.4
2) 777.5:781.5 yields 0.1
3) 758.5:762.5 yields 0.5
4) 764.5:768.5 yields 0.8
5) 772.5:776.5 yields 0.7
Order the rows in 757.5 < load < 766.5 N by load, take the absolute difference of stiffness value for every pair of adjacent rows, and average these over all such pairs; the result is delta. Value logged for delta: 1.8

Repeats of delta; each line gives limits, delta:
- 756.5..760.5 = 2.6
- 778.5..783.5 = 2.4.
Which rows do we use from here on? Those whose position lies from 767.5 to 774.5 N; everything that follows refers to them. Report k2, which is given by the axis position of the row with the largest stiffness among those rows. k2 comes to 774.0 N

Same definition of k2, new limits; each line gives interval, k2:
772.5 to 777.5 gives 777.0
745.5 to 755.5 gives 747.0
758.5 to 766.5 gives 759.0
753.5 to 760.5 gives 754.0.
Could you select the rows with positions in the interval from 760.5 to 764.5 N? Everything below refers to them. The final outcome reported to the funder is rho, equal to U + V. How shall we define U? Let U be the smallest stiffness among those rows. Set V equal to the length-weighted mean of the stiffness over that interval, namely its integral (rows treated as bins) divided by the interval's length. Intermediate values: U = 29.71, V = 32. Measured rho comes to 61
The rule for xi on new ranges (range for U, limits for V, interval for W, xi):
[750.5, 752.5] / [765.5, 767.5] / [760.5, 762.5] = 2.1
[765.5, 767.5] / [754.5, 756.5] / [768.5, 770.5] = 2.7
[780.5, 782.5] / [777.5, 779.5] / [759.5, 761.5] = 2.5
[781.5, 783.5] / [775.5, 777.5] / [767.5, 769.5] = 3.3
